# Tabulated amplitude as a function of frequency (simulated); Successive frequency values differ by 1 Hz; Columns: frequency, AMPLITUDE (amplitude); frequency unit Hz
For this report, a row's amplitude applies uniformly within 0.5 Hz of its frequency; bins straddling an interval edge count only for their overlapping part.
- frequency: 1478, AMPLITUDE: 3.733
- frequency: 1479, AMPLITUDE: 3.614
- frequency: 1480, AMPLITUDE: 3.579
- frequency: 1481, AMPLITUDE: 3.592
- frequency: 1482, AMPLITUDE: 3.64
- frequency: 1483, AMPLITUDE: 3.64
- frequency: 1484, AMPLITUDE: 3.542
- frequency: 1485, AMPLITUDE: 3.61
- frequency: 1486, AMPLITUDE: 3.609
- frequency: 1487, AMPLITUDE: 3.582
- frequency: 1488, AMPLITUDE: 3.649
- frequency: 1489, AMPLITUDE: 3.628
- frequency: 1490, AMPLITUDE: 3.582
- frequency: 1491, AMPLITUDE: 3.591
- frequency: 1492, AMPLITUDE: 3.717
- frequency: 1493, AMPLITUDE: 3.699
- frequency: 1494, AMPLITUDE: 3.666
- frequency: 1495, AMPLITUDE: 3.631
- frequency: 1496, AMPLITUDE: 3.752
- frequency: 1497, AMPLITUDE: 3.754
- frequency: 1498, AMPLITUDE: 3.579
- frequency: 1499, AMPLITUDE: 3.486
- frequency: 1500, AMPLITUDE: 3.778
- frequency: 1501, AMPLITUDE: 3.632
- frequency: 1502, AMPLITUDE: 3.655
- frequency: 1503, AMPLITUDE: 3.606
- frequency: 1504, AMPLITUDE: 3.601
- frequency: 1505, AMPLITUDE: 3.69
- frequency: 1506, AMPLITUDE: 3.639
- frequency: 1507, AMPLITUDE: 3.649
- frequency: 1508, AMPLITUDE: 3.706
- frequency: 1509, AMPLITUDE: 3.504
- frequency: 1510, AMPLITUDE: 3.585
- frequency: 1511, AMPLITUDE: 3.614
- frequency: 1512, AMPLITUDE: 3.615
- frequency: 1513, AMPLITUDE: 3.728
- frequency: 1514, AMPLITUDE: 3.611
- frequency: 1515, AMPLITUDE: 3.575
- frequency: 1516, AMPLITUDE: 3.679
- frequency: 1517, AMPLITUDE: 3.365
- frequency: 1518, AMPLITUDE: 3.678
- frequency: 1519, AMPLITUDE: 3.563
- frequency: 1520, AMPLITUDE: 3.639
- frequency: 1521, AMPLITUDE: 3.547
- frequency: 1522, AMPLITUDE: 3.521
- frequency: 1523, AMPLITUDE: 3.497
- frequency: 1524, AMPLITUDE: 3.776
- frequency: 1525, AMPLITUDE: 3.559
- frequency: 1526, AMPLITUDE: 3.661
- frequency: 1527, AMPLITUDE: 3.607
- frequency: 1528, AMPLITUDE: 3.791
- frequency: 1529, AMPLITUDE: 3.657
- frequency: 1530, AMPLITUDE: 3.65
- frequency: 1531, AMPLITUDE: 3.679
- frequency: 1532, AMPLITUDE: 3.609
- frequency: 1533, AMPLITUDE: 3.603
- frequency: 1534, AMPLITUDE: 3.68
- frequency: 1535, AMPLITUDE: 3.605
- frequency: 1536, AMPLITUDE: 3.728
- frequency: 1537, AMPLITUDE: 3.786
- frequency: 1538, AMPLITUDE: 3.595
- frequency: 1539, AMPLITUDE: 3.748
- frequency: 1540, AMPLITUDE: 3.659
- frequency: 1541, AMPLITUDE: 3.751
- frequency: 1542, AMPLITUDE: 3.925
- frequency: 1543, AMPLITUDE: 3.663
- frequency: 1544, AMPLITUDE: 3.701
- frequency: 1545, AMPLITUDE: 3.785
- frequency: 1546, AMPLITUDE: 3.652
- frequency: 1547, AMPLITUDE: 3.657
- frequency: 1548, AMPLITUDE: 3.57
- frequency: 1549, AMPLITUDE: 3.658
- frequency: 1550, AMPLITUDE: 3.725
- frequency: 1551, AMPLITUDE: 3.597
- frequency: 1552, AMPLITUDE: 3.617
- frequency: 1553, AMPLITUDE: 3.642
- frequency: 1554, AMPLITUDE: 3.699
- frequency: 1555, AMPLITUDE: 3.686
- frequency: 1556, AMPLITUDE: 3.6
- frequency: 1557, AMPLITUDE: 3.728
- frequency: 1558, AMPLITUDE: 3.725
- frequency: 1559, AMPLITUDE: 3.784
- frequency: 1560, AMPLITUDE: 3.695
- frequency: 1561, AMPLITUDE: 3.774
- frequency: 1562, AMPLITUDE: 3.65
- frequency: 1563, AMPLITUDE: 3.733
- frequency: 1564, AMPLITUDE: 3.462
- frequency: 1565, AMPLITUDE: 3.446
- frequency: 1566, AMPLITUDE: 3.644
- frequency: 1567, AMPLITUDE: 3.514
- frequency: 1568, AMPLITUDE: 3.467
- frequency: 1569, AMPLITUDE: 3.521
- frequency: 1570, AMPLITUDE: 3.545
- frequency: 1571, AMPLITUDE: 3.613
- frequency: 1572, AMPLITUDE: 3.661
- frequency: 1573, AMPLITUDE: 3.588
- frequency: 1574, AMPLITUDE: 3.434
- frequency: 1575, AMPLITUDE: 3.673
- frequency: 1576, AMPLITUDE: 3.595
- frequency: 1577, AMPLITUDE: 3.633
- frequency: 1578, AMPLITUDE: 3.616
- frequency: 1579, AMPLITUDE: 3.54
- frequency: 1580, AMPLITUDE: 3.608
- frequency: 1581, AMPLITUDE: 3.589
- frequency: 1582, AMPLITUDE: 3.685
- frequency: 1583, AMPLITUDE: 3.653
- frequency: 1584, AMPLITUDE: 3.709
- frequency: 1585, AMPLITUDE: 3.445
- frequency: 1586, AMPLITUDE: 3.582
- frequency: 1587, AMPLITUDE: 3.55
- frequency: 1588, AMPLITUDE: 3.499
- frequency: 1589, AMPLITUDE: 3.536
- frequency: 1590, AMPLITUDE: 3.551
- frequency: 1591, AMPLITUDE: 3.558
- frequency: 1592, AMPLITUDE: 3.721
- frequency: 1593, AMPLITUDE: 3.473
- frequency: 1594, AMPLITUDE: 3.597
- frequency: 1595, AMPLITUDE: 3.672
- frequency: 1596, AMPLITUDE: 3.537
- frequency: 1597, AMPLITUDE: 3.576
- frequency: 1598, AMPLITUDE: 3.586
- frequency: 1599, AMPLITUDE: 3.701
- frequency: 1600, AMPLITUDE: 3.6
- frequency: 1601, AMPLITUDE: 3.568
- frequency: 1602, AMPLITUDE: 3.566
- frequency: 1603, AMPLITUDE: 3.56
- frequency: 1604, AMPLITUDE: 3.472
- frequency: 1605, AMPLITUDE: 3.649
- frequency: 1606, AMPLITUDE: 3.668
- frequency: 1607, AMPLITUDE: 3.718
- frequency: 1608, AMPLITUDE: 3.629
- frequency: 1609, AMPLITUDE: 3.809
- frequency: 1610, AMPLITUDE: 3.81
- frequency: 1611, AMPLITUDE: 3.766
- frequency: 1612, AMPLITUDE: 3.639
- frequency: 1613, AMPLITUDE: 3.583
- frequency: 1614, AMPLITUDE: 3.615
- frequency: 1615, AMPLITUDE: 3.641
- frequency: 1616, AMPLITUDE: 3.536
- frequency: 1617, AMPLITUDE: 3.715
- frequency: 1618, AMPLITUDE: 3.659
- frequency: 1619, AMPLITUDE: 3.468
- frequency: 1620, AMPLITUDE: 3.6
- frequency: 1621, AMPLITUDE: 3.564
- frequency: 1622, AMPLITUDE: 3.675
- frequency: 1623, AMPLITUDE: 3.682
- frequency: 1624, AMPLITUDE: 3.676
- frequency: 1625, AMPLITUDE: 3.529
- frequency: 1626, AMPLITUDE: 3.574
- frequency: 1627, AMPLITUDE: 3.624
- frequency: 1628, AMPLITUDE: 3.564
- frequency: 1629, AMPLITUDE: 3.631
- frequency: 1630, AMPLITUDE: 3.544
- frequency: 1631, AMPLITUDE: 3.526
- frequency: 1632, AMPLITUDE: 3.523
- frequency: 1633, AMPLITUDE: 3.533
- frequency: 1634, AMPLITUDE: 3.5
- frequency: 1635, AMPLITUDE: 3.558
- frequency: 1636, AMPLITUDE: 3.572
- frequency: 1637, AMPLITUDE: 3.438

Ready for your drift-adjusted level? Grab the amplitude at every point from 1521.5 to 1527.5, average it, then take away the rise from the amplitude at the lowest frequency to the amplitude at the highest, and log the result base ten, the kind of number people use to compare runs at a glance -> 0.546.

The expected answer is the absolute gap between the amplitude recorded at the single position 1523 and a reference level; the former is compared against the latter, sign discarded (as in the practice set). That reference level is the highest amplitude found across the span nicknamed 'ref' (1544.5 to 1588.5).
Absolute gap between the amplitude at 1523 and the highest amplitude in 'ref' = 0.29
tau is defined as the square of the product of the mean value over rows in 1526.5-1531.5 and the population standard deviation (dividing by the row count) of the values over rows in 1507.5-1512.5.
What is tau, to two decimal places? 0.06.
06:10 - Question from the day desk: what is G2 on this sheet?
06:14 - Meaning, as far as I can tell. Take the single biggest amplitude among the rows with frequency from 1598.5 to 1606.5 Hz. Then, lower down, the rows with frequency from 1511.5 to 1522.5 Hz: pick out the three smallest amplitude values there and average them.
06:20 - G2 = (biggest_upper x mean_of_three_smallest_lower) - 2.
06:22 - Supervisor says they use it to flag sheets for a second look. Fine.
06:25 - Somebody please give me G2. 10.9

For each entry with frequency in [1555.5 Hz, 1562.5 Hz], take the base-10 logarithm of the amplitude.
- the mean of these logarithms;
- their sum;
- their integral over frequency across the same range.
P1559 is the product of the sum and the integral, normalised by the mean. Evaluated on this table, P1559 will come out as 28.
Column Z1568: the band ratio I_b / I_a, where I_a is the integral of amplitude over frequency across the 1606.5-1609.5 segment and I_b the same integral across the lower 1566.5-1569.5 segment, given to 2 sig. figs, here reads 0.94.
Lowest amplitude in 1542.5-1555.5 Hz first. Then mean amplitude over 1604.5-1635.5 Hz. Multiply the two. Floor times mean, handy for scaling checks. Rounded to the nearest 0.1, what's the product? 12.9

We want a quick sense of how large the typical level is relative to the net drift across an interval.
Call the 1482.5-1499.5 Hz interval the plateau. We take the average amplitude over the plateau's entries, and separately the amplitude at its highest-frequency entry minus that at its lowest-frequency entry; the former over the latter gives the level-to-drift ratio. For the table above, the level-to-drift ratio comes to -24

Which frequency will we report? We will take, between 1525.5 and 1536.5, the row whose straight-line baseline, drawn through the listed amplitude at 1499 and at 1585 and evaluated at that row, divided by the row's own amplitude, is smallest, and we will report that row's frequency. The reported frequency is 1528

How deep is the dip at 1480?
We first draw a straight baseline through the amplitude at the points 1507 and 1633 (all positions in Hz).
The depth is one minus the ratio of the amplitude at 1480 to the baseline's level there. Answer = 0.026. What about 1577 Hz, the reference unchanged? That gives -0.014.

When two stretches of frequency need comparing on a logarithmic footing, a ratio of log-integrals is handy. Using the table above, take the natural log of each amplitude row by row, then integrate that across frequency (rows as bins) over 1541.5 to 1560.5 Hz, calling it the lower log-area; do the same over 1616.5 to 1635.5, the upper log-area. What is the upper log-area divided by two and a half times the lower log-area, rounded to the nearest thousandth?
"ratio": 0.391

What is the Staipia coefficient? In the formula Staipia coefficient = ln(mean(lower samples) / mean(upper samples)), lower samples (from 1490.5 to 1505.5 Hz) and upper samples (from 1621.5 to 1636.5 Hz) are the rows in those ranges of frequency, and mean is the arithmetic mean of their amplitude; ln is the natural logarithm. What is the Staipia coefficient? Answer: 0.021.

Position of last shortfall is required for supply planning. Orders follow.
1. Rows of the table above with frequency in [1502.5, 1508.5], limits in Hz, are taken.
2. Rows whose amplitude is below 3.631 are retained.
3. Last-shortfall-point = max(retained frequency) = 1504 Hz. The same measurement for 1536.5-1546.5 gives 1538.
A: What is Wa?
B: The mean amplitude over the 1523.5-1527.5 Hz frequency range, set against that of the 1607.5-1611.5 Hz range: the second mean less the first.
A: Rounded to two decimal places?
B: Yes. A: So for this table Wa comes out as 0.10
